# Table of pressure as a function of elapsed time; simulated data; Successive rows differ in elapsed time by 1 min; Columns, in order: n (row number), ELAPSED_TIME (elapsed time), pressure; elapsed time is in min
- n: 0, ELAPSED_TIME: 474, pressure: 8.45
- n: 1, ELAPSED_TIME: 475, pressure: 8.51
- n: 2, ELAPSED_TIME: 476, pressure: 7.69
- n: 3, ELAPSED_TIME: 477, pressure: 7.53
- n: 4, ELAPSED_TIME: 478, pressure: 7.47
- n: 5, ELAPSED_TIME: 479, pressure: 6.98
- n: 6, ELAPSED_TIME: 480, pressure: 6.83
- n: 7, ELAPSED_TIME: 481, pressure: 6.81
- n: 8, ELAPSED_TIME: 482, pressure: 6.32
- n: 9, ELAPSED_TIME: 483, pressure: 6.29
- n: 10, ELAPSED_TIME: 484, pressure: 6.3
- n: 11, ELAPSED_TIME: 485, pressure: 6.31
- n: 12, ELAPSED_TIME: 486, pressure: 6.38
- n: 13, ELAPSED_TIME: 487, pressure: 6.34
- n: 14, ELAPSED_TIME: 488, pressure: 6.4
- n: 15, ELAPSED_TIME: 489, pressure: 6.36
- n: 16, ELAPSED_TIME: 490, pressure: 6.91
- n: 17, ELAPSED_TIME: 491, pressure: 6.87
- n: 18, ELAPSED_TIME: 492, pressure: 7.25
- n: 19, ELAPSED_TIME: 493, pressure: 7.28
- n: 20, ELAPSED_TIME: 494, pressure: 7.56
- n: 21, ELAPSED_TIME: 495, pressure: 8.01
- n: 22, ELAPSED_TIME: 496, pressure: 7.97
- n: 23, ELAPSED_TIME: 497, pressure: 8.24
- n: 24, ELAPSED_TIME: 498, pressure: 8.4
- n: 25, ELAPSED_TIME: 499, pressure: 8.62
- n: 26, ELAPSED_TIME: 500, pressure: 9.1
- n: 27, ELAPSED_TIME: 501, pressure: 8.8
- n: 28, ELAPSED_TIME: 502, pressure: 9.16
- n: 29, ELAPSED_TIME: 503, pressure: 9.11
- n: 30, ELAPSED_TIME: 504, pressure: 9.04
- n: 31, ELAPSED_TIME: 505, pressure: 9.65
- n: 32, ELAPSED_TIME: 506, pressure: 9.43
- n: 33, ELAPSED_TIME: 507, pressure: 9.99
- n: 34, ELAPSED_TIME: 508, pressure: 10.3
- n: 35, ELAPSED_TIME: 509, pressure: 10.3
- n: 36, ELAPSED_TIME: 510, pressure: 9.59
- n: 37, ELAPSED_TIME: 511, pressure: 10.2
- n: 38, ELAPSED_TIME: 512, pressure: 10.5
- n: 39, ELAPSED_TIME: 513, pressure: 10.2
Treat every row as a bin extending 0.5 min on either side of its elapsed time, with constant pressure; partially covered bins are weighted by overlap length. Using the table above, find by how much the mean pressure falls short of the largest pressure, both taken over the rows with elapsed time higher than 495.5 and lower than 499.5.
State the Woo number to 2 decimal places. 0.31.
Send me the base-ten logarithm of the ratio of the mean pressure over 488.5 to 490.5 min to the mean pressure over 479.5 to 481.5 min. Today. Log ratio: -0.01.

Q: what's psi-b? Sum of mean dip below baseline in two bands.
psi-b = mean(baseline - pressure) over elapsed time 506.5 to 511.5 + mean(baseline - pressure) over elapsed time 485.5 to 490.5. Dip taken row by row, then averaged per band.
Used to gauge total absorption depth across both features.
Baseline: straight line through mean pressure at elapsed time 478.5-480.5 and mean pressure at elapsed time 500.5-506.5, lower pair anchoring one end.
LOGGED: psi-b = 0.89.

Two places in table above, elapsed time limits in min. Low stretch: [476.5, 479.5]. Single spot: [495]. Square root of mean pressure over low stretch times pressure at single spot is 7.66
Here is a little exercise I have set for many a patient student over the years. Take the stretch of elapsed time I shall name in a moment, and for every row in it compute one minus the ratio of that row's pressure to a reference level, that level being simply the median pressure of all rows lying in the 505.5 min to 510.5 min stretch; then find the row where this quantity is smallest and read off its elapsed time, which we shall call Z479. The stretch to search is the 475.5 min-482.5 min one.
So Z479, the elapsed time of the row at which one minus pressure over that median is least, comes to 476 min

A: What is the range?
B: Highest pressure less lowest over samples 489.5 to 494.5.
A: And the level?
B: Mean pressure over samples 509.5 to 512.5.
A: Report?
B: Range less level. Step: -9.41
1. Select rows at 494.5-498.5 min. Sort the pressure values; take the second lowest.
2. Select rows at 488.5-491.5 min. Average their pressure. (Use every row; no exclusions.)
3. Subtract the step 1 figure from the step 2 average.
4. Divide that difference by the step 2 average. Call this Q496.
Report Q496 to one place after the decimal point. -0.2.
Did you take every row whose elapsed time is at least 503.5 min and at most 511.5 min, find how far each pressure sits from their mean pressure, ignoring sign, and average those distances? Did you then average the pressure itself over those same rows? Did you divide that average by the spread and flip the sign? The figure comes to -25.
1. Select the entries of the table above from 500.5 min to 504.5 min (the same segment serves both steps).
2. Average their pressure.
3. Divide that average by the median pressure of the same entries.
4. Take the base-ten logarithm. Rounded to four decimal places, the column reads -0.0023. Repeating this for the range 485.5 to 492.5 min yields 0.0163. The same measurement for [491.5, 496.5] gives 0.0031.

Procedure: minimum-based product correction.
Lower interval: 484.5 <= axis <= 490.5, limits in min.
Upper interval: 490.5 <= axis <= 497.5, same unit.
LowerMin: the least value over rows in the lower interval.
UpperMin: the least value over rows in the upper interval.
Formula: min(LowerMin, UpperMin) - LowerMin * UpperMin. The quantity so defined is -37.0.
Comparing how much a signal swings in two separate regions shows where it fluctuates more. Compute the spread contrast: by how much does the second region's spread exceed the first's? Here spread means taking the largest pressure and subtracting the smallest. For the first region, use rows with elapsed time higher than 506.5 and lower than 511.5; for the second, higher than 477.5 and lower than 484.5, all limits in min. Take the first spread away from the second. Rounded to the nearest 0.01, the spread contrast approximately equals 0.47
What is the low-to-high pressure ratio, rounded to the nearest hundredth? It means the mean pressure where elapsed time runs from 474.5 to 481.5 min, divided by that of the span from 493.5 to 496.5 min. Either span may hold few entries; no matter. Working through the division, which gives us 0.94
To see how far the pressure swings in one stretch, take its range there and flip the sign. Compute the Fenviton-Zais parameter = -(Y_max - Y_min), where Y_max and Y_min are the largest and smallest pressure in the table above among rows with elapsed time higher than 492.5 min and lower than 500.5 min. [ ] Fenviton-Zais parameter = -1.8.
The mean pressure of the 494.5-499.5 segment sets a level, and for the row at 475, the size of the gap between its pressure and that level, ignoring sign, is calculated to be 0.3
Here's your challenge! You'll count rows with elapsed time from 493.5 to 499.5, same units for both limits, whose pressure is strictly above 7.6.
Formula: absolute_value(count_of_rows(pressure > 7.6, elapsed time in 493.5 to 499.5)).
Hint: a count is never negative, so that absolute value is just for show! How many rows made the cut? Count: 5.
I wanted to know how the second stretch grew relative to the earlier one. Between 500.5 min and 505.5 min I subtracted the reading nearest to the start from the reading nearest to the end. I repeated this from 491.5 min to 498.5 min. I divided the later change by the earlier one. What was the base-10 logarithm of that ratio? -0.13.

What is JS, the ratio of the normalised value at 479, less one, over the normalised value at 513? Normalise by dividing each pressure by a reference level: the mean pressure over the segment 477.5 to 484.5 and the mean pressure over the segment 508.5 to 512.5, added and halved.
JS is -0.14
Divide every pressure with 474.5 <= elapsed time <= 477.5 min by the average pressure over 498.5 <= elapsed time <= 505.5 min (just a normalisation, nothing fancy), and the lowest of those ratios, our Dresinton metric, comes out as 0.83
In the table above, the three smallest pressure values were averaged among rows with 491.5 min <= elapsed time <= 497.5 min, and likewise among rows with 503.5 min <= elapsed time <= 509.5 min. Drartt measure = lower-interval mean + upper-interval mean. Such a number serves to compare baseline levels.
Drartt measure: 16.7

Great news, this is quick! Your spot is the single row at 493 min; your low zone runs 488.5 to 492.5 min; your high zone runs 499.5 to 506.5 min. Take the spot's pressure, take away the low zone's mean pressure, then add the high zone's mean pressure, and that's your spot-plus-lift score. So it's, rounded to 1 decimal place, 9.6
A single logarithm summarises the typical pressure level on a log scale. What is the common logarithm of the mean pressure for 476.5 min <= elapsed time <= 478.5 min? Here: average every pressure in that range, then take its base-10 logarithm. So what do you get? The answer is 0.88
